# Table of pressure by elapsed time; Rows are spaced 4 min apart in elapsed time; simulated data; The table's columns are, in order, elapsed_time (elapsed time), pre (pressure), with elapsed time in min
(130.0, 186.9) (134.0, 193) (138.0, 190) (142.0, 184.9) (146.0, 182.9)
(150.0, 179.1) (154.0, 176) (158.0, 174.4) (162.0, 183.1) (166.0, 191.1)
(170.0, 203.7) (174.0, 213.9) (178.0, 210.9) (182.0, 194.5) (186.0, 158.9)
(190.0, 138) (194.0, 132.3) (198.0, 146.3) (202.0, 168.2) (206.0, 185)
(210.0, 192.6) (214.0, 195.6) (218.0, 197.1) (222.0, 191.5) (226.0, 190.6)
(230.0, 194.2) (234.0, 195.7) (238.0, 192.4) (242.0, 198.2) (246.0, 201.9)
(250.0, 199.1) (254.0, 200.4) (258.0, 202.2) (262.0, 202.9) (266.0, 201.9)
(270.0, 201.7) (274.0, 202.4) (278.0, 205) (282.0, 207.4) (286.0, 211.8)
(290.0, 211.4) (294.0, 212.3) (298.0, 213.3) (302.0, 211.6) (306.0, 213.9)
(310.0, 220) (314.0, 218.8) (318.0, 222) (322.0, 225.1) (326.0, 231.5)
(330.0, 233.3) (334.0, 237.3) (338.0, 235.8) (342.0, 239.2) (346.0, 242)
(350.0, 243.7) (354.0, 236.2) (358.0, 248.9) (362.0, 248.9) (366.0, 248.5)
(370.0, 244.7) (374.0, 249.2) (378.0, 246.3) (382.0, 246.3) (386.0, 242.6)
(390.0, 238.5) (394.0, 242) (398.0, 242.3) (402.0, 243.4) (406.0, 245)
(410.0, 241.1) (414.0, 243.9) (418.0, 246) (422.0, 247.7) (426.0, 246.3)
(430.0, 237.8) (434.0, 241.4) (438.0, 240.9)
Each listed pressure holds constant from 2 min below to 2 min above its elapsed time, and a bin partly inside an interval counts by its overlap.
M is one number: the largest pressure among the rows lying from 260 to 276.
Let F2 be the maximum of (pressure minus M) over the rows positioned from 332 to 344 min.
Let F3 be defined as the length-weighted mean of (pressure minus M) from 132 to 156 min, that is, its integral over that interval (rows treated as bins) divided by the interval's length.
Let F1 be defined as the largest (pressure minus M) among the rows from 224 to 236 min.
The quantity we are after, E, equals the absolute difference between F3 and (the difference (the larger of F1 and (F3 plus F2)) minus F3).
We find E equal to 55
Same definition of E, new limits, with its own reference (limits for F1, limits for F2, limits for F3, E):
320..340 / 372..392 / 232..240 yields 55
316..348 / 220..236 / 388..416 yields 40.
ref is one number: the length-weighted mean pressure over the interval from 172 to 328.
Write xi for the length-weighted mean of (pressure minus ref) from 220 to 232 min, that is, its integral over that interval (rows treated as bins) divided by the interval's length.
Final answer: -6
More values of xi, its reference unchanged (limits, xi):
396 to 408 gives 46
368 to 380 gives 49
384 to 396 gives 43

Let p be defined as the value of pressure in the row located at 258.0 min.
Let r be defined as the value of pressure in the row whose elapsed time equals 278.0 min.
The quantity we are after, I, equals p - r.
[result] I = -3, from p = 202.2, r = 205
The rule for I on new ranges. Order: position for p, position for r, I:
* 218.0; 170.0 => -7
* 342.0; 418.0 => -7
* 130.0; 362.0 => -62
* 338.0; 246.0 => 34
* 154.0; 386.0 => -67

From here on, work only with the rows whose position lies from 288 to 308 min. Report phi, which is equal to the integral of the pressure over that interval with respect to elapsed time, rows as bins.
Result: 4250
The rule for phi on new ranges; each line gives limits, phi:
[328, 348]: 4750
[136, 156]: 3652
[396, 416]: 4863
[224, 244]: 3884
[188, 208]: 3079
